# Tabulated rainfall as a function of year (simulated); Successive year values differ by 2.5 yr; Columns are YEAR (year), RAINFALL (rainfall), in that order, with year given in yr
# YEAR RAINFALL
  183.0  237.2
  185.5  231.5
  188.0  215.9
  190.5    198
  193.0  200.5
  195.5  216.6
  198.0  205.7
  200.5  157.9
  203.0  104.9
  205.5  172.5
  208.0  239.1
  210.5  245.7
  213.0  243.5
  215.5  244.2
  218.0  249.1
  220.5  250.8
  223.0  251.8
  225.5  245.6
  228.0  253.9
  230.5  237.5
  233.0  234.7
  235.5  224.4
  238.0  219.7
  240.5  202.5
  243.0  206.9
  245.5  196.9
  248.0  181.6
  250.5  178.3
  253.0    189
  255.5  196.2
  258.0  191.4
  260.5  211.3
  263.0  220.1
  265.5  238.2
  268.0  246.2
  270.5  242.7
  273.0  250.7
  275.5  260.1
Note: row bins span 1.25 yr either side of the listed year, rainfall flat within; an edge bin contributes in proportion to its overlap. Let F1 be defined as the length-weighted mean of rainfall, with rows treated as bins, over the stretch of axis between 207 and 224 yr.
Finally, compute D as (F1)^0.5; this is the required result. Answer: 15.7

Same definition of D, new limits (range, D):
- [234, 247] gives 14.5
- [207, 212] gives 15.6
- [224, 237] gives 15.5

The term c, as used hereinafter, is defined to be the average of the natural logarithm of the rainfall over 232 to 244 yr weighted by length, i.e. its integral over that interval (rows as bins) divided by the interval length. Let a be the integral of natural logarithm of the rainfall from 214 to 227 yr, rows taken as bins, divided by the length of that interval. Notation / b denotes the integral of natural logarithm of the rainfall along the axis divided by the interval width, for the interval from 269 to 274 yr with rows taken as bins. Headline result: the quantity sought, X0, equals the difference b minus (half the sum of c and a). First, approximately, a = 5.51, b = 5.51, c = 5.38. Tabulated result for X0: 0.06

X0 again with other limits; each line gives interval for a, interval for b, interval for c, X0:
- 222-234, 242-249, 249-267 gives -0.13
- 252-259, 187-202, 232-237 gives -0.07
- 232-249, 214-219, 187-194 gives 0.18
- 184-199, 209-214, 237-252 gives 0.18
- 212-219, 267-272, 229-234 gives 0.01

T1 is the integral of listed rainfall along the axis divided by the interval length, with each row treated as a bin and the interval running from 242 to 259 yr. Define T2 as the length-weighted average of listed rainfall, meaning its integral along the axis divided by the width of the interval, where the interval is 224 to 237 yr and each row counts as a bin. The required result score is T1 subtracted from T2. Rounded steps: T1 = 191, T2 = 239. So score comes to 48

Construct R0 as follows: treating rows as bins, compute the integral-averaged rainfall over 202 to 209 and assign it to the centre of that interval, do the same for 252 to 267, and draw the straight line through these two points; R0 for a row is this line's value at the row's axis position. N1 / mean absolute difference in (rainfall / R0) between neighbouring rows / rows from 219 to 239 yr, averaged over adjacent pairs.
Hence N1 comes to 0.0441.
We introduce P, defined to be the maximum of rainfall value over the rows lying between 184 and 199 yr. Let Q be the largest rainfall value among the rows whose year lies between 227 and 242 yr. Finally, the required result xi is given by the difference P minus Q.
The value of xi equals -22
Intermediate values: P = 231.5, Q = 253.9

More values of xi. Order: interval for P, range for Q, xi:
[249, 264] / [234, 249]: -4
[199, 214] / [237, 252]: 26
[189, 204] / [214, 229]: -37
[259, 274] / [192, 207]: 34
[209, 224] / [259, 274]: 1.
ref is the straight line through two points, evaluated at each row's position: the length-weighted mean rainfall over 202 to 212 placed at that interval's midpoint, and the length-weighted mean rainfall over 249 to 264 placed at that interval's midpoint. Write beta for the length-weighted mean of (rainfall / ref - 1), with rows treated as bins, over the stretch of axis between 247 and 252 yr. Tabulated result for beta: -0.08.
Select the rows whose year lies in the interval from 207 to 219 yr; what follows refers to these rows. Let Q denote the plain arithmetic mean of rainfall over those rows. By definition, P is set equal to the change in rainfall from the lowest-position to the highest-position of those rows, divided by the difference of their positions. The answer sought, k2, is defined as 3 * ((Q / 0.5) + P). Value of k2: 1469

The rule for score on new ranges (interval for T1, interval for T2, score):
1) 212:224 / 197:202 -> -71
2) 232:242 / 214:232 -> 28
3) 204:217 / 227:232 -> 18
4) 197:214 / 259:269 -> 33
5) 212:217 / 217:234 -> 2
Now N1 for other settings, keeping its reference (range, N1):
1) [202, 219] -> 0.1389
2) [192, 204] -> 0.1947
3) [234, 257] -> 0.0482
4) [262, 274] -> 0.0396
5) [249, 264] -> 0.0449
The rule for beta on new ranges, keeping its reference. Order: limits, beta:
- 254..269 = 0.10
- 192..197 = 0.08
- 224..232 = 0.26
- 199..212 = -0.04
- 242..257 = -0.03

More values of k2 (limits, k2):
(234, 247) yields 1252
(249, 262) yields 1169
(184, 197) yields 1271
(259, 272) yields 1400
